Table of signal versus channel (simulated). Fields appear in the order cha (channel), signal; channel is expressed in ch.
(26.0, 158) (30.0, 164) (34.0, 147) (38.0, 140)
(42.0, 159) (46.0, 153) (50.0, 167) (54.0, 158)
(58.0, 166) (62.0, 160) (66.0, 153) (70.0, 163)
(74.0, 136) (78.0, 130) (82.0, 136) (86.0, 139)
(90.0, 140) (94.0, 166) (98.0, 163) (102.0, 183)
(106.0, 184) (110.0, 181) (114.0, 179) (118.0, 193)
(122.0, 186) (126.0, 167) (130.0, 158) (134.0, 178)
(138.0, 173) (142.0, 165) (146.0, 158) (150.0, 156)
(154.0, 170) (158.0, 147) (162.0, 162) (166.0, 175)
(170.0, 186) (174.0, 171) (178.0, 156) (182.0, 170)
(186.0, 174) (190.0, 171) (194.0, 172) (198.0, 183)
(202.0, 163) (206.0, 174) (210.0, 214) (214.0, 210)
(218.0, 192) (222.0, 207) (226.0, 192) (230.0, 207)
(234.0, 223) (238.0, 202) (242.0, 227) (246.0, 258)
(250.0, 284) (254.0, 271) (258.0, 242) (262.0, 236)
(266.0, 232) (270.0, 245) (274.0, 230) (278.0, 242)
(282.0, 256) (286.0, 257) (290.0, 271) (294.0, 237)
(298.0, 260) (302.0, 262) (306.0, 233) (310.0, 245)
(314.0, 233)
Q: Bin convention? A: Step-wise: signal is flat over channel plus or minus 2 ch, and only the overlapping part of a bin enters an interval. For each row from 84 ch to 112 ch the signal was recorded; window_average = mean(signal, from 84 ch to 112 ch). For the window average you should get 165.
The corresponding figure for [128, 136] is 168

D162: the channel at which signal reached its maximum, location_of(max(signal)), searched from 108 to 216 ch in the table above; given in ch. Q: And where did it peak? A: 210.0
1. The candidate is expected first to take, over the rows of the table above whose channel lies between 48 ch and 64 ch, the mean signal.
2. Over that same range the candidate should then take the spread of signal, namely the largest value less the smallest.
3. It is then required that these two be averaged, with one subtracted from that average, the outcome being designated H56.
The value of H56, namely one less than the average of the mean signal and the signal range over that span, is 85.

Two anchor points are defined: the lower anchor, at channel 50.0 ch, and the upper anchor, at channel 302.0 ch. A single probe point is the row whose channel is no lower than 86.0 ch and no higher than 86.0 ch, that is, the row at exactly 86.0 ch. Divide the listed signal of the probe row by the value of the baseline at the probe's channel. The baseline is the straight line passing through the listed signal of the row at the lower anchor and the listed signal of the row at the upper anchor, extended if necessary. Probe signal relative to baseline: 0.77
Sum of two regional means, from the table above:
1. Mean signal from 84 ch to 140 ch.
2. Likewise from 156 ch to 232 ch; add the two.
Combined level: 351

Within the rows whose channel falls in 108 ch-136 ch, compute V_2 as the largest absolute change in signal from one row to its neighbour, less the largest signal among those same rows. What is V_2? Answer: -173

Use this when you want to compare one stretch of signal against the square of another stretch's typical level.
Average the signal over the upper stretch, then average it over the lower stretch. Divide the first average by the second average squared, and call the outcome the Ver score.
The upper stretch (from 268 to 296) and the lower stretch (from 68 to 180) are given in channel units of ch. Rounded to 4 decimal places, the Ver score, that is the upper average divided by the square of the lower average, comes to 0.0092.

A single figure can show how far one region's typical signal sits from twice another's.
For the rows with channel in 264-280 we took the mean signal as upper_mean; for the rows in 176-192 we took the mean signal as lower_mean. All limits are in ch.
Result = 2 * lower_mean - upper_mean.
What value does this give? 98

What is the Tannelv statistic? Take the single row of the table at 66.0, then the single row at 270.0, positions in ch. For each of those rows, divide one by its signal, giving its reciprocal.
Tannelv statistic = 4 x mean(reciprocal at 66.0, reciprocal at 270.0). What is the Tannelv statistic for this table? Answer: 0.0212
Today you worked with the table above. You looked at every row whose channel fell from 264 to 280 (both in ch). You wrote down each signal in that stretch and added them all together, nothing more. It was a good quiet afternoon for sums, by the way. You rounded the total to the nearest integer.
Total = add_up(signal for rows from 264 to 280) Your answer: 949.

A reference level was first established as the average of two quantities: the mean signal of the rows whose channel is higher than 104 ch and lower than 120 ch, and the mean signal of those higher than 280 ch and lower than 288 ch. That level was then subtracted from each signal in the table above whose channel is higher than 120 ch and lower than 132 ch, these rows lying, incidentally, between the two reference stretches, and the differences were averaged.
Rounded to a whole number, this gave -50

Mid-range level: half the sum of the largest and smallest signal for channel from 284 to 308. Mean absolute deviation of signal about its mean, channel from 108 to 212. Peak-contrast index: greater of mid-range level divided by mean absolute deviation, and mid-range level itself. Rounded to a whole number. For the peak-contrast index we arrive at 252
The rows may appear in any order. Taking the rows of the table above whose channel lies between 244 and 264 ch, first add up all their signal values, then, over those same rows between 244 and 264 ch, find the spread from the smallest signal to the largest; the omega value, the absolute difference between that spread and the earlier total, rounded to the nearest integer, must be 1243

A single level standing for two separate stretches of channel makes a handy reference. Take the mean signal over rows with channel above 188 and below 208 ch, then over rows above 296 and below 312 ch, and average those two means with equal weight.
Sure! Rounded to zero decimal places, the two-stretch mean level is 211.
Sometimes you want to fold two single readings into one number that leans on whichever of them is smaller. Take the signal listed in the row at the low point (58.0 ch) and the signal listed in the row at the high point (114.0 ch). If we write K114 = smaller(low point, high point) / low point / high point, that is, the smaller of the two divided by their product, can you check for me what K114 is 0.0056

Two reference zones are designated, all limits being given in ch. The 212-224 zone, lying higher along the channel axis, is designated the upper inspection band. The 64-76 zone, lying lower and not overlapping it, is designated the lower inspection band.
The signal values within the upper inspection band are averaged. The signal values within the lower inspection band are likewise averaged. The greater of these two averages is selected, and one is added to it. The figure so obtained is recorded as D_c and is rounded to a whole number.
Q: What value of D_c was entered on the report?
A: 204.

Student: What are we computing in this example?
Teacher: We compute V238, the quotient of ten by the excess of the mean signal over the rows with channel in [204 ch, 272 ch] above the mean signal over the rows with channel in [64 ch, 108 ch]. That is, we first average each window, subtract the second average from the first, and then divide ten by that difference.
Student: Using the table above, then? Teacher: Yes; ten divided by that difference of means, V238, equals 0.14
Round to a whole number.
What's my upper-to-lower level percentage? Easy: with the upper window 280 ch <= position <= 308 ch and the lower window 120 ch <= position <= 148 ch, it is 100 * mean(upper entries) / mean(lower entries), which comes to 150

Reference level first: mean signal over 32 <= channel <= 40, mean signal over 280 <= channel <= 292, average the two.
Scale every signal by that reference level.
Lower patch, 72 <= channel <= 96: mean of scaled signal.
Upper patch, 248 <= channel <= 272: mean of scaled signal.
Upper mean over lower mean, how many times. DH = 1.78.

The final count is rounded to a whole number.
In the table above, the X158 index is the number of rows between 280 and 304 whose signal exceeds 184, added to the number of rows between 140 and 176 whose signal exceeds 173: 8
